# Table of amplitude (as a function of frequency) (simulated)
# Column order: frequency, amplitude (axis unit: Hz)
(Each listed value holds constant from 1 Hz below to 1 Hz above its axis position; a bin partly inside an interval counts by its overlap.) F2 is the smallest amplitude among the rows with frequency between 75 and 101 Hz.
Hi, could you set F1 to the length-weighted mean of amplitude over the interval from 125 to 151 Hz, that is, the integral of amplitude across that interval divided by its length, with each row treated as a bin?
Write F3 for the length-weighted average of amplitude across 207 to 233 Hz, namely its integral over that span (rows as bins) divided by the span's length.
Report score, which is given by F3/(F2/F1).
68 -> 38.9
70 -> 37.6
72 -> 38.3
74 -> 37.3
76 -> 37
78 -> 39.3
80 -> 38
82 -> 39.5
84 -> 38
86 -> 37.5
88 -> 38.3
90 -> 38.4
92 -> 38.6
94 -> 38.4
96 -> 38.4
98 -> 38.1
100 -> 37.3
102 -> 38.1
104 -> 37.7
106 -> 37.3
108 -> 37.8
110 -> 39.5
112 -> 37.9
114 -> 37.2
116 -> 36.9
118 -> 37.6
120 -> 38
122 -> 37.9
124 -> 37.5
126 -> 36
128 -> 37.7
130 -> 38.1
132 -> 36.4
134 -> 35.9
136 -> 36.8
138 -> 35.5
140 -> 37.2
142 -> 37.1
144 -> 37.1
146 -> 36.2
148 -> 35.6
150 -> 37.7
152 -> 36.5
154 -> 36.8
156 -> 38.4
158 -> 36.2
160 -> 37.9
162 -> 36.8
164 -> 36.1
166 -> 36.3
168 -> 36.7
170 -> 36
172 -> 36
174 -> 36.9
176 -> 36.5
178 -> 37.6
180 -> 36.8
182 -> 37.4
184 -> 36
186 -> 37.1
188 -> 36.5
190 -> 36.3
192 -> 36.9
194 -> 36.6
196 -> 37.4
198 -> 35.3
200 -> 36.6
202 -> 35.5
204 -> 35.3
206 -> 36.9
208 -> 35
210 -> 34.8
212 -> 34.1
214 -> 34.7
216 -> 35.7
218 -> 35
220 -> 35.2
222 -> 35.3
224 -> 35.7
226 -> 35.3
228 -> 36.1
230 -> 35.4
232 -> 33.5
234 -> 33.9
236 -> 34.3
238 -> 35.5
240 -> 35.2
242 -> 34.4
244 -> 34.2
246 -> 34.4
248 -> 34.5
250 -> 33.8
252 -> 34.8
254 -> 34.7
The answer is 34.8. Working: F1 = 36.7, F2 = 37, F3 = 35.1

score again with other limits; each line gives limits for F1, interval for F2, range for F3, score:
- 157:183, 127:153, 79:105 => 39.5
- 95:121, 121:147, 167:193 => 39.1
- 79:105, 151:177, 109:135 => 39.7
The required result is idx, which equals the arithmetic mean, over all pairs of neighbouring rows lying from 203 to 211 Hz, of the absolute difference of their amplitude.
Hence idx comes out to 1.2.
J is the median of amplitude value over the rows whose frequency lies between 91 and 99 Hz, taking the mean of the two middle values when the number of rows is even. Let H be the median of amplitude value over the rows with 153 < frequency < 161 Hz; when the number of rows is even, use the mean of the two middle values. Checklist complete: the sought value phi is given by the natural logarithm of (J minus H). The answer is 0.0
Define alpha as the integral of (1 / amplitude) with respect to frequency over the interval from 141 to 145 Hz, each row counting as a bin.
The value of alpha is 0.11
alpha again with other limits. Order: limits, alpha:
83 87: 0.11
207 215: 0.23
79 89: 0.26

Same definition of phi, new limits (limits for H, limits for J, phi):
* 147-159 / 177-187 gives -0.8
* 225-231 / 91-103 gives 1.0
